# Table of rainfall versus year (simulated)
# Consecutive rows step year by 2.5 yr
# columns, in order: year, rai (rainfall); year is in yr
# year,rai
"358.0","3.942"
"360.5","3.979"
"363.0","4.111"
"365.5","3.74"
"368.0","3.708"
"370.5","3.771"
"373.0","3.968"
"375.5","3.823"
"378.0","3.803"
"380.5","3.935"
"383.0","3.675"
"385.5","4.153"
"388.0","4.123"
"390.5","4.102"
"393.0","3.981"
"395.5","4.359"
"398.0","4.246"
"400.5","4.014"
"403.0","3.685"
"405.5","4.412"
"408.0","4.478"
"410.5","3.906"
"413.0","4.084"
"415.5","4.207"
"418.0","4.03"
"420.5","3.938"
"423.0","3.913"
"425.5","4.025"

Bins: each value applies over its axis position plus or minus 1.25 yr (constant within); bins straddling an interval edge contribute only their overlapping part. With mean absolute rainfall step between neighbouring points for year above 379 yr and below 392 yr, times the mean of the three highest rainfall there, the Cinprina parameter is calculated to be 0.81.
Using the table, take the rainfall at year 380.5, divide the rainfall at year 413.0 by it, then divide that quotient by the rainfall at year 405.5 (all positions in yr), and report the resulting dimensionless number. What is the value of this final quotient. 0.24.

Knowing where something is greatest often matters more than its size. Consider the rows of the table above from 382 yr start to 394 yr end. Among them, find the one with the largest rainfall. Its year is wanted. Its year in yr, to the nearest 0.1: 385.5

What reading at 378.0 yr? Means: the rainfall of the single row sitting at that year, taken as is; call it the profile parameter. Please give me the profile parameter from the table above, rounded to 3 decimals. 3.803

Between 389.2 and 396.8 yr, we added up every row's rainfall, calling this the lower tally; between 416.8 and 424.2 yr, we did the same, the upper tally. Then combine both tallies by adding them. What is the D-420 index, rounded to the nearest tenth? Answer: 24.3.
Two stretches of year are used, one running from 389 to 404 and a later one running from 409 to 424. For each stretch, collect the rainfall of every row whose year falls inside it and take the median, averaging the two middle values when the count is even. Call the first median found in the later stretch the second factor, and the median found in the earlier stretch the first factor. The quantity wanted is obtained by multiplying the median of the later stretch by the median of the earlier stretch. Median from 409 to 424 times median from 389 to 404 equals 16.2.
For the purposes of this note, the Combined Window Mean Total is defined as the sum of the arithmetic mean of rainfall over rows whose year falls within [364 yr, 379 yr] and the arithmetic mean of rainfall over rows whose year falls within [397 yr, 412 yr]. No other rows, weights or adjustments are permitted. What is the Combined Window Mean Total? 7.93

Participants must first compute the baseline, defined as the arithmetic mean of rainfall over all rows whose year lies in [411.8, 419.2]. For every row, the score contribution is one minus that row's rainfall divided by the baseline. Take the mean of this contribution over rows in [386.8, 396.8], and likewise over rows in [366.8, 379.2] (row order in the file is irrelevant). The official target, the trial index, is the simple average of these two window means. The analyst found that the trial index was 0.031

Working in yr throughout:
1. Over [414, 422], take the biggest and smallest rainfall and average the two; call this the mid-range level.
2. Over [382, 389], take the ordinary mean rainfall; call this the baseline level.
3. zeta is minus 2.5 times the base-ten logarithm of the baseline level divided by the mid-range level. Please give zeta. 0.02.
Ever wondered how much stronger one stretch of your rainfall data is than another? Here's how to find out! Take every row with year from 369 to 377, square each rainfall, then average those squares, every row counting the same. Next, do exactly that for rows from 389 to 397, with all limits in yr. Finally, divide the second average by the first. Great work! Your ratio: 1.16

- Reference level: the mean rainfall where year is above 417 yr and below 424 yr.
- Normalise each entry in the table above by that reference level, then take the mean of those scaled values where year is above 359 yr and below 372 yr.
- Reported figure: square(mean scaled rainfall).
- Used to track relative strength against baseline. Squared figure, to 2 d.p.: 0.95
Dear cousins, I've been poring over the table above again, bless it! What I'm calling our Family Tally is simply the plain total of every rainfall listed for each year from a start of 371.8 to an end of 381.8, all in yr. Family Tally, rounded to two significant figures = 16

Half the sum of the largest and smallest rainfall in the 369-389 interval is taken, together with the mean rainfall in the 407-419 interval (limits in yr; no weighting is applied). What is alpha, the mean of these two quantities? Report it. 4.03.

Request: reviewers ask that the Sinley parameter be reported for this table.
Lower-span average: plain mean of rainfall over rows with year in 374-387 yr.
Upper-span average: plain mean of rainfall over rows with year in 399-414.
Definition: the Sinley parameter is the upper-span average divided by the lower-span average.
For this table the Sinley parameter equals 1.06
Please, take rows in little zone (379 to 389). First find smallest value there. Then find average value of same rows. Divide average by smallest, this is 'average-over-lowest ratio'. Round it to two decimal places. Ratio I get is 1.08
